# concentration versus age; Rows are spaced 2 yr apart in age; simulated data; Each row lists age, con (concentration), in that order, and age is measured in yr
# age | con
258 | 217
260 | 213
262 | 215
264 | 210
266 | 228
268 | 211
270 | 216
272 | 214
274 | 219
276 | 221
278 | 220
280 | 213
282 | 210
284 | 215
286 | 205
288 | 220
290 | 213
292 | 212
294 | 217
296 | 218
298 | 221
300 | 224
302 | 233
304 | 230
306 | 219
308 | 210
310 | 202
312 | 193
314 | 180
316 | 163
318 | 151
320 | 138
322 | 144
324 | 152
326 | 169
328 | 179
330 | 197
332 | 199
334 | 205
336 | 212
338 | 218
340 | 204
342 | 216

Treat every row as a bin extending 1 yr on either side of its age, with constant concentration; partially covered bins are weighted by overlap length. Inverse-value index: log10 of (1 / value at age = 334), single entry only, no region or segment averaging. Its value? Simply -2.31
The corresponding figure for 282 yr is -2.32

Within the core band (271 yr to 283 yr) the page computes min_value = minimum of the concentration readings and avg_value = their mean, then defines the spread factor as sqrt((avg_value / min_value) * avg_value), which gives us 14.9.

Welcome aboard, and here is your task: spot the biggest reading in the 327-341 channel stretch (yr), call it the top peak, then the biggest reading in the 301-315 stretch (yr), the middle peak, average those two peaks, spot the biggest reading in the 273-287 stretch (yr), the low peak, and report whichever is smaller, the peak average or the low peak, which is 221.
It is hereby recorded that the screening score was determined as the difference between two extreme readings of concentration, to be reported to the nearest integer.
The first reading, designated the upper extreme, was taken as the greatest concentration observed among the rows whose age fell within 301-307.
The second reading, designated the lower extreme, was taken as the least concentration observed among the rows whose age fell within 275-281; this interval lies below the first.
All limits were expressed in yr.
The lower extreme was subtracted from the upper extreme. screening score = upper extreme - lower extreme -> 20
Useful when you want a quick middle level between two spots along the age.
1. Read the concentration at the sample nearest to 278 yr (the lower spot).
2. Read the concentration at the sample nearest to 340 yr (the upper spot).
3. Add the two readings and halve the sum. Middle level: 212.0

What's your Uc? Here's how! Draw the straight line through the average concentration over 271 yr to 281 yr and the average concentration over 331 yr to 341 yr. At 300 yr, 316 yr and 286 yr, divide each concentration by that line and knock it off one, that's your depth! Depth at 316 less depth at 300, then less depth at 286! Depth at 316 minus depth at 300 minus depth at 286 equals 0.23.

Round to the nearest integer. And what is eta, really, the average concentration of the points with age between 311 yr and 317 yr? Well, 179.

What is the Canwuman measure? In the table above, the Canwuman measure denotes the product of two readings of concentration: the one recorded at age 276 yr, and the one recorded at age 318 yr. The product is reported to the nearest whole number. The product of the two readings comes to 33371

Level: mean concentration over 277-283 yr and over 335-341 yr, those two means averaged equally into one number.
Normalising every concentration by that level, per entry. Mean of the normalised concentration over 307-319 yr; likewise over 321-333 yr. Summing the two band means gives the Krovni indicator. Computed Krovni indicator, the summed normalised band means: 1.68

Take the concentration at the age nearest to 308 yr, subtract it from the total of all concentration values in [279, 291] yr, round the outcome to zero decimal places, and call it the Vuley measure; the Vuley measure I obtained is 1066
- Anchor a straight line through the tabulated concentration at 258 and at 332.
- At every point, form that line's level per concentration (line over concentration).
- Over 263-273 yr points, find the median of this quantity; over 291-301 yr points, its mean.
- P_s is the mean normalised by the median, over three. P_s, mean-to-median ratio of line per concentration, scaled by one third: 0.318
